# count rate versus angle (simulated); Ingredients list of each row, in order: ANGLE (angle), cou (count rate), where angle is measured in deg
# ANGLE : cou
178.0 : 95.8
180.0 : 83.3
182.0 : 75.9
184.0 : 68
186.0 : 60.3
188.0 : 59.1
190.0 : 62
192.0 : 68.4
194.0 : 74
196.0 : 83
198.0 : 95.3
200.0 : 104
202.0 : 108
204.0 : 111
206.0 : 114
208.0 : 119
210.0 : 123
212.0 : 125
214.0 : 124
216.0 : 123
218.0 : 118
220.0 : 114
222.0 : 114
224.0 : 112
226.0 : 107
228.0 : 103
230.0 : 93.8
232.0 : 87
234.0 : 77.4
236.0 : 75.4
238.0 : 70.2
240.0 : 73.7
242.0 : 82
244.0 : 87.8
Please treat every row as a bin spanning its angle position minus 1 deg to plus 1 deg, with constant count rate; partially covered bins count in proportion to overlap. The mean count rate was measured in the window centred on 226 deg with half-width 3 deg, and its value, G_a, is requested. 107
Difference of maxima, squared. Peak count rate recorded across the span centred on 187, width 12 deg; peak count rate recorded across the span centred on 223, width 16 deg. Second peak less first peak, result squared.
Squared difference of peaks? 2218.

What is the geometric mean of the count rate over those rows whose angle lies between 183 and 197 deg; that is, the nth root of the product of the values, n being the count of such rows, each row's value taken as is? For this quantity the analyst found 67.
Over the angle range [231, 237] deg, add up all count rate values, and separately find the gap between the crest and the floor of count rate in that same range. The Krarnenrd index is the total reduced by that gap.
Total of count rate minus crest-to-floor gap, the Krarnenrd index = 228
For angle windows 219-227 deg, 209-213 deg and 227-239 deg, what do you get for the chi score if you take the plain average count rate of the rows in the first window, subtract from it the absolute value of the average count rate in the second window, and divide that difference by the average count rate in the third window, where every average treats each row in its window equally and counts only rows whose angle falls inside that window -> -0.1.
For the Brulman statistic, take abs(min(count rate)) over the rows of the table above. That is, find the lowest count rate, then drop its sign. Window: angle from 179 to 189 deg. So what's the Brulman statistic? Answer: 59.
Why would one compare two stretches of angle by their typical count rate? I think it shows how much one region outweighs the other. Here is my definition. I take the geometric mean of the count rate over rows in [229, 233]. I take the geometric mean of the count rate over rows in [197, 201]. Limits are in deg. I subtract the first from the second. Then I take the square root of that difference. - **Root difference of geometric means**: 3.0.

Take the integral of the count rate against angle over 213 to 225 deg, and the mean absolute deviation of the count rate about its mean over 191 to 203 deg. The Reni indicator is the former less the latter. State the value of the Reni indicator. 1396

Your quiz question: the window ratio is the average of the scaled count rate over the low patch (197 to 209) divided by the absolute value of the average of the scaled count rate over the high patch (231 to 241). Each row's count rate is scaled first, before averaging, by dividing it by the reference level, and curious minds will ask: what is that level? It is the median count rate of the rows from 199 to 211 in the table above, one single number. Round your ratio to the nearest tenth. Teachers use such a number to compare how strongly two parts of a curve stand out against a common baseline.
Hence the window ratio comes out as 1.4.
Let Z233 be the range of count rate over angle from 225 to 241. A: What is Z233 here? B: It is 37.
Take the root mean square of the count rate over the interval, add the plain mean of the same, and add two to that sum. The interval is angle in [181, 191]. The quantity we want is 132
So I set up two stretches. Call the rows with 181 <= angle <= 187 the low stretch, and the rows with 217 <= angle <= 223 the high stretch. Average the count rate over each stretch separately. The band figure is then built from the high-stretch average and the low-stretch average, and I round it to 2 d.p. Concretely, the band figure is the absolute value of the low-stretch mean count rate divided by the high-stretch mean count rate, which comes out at 0.59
